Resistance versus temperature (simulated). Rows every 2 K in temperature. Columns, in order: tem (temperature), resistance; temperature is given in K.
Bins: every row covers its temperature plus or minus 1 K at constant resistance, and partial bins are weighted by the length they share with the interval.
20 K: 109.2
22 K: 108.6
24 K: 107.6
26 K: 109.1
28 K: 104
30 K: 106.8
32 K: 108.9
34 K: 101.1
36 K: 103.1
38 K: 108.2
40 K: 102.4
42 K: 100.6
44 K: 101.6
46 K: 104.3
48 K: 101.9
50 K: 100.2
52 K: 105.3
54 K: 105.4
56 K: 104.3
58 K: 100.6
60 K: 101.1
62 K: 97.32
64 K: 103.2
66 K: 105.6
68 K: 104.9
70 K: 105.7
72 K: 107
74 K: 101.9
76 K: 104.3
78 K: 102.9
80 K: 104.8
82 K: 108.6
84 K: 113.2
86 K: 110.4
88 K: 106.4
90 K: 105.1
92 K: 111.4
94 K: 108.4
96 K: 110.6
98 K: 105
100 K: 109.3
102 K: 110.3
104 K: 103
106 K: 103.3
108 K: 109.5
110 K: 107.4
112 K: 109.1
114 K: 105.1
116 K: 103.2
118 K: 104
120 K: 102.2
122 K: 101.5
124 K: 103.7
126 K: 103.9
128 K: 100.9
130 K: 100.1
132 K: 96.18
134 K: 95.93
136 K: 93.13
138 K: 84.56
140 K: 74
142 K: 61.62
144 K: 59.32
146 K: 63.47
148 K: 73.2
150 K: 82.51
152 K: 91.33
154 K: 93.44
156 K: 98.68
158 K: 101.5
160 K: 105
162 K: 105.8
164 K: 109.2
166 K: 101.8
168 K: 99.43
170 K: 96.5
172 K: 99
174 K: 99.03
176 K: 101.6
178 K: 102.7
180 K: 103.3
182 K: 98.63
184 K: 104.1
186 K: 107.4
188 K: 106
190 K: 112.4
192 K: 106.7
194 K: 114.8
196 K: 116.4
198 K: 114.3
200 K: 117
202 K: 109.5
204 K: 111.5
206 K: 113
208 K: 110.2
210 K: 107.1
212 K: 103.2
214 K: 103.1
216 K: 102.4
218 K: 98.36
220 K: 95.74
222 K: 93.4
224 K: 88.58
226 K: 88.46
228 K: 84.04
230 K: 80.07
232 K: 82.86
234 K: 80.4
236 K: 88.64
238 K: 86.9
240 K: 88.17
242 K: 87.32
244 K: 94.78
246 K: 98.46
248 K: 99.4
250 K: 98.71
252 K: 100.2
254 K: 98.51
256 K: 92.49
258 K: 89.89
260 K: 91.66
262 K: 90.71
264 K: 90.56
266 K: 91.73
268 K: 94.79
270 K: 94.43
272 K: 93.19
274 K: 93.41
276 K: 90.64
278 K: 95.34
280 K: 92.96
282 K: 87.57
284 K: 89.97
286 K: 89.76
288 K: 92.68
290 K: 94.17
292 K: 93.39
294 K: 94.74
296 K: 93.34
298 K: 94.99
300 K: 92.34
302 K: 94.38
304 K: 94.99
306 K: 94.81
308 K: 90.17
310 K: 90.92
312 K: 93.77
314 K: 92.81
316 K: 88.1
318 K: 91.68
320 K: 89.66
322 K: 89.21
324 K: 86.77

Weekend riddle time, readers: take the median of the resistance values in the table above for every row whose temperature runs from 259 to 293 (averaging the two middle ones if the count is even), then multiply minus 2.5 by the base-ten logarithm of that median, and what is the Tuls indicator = -4.92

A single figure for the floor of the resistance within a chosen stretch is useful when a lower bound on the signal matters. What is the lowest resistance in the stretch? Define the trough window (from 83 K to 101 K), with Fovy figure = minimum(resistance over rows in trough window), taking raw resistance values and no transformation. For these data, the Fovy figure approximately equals 105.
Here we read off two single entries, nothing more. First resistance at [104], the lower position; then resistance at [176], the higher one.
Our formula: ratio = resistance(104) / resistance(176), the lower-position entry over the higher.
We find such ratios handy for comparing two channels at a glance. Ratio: 1.01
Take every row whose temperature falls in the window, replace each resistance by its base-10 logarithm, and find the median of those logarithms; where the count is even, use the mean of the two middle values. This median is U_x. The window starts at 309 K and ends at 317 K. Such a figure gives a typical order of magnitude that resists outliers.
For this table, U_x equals 1.96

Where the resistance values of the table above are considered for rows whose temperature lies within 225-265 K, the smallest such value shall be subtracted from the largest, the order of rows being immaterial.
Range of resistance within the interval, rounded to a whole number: 20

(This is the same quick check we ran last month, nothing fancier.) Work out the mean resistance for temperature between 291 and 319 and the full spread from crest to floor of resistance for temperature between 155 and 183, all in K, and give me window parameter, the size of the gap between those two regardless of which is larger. 80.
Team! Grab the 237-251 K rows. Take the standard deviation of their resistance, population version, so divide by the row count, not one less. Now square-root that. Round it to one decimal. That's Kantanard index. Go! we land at 2.3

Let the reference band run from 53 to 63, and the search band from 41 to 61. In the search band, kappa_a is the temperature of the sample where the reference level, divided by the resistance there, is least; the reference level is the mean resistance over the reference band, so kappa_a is 54 K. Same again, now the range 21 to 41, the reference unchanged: 26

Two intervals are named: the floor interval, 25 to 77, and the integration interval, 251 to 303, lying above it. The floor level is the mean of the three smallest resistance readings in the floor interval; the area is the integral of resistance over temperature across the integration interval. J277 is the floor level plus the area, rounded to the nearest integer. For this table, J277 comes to 4935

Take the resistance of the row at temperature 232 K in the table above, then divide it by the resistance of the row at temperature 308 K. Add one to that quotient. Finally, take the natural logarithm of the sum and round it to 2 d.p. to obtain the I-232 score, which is 0.65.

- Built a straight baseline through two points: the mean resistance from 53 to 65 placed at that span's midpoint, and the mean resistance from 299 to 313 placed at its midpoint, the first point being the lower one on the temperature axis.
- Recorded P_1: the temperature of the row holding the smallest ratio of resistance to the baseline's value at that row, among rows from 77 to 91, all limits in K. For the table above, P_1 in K 78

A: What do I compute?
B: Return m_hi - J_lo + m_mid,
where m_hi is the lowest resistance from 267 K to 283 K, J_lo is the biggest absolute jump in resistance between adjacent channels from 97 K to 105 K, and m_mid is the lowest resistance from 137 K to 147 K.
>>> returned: 140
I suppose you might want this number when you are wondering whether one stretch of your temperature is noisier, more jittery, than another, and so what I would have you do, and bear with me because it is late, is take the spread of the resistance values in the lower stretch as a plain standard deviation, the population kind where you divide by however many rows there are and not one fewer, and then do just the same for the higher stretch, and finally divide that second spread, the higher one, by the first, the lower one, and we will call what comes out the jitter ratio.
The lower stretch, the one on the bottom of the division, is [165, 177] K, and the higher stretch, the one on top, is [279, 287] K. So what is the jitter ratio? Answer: 1.1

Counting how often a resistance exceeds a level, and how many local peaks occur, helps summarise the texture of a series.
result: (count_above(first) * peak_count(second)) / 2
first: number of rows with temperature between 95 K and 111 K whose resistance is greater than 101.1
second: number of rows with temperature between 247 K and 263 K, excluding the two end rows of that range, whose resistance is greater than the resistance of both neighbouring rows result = 8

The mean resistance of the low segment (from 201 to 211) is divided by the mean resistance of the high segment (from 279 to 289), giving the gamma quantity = 1.22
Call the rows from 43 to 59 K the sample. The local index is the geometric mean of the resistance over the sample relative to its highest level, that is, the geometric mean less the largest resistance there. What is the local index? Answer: -2.5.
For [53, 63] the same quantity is -3.7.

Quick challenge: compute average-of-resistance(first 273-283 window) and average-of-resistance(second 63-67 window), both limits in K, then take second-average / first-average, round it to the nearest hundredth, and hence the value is 1.13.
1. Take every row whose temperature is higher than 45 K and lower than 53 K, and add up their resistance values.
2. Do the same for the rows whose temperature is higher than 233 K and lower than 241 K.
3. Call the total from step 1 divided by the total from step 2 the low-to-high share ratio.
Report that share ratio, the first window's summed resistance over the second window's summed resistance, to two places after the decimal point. 1.20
